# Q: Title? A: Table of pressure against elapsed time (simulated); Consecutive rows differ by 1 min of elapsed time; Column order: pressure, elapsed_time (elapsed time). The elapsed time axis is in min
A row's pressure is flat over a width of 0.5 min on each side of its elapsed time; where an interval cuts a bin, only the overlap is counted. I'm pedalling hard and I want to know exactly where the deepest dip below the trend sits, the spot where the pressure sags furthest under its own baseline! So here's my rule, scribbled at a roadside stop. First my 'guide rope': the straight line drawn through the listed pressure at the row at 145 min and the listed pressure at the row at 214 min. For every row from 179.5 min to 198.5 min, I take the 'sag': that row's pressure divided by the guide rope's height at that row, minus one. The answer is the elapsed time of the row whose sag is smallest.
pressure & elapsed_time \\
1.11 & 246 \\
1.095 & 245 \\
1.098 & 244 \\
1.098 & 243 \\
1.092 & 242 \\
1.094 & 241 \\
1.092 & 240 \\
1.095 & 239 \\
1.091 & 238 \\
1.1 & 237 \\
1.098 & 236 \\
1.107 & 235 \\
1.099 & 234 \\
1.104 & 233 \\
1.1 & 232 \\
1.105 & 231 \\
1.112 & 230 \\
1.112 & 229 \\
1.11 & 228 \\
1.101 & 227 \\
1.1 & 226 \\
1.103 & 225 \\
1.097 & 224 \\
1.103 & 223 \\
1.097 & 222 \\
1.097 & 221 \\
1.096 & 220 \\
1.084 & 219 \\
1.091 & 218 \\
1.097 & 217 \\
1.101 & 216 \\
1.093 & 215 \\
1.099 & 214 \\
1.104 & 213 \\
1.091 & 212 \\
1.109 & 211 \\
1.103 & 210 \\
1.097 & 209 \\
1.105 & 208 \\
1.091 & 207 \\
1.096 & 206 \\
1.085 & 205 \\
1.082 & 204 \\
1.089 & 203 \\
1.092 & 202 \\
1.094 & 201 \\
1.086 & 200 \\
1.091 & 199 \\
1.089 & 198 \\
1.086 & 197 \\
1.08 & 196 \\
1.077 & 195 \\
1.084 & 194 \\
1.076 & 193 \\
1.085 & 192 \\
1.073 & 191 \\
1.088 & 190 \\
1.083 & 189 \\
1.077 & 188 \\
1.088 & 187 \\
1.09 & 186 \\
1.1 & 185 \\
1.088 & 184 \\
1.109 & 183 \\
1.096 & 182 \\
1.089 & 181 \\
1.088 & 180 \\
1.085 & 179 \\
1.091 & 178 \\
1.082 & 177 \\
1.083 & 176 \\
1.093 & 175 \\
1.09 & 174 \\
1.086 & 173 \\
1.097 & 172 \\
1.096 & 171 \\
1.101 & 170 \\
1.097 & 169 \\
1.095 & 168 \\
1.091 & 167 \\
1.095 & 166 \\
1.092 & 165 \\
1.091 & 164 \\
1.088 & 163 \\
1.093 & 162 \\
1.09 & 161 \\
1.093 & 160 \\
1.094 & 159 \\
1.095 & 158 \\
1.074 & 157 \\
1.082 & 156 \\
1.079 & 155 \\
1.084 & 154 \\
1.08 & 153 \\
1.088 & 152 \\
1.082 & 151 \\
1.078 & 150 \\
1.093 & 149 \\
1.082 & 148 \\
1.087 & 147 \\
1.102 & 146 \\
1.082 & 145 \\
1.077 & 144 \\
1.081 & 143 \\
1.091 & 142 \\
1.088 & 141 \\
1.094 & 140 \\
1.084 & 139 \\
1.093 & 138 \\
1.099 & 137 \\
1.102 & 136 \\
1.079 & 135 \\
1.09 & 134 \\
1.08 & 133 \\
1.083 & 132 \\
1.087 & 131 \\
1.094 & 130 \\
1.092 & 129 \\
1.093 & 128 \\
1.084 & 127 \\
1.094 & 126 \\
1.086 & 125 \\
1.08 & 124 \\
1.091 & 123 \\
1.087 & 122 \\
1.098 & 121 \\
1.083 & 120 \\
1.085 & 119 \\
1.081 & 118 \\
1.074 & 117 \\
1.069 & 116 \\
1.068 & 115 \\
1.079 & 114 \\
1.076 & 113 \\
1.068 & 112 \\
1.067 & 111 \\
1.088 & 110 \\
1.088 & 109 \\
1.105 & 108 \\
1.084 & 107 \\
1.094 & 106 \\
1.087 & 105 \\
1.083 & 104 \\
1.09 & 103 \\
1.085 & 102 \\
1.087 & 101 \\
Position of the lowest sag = 191 min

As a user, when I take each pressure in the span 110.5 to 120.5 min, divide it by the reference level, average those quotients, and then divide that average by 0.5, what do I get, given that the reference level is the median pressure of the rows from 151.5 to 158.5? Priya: 1.99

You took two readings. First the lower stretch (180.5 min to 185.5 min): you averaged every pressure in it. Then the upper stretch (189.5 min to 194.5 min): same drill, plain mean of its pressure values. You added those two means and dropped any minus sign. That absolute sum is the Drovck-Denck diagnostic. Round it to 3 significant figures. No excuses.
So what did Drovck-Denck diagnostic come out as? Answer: 2.18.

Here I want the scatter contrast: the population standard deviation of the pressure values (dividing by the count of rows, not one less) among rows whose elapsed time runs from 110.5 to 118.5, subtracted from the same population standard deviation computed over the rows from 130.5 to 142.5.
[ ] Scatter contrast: 0.002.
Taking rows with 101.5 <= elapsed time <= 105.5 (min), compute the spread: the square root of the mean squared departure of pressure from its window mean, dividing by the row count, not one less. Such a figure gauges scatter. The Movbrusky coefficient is 0.0026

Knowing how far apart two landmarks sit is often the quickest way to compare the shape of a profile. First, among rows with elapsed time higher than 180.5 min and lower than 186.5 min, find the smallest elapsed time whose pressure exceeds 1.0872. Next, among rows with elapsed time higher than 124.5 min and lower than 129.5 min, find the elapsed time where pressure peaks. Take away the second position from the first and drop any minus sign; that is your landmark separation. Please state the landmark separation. 55 min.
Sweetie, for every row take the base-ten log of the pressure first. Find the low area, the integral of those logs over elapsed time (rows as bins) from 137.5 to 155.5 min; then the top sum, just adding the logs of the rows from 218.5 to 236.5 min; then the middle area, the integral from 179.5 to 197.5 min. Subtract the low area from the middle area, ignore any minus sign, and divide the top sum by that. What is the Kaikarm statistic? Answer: 161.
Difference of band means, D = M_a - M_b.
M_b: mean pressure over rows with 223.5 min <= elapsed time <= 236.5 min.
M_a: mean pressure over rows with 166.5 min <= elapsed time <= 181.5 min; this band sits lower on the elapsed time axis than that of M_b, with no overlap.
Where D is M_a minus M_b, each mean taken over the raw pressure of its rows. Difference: -0.013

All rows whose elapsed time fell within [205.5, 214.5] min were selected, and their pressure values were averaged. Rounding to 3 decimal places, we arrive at 1.099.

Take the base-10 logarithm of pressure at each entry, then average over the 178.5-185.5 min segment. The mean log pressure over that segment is 0.0388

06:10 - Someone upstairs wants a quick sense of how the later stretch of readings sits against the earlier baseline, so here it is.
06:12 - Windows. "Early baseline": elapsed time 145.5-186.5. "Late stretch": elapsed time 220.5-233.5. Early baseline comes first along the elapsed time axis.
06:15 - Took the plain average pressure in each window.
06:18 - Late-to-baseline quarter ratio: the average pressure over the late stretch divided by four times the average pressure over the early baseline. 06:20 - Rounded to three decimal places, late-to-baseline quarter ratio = 0.253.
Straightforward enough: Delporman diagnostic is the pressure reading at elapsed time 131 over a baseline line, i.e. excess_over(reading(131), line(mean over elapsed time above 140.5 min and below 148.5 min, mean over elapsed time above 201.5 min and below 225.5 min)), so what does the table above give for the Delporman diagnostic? 0.003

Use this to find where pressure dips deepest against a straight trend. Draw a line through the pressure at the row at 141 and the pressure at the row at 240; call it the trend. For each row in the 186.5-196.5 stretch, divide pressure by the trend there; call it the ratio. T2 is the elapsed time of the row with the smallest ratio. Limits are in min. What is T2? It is 191 min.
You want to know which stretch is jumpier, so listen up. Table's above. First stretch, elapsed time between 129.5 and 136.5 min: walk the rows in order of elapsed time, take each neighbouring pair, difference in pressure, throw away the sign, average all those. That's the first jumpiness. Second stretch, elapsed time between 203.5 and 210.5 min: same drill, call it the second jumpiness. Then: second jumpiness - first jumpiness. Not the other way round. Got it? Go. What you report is -0.0018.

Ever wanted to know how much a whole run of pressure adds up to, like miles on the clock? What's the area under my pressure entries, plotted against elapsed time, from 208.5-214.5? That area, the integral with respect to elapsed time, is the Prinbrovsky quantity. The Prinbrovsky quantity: 6.60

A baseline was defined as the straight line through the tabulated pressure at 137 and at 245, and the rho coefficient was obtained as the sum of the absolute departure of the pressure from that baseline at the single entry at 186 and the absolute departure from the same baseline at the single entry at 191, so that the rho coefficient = 0.031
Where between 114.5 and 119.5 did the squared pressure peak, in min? 119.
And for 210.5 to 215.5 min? 211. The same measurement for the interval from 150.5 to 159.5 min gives 158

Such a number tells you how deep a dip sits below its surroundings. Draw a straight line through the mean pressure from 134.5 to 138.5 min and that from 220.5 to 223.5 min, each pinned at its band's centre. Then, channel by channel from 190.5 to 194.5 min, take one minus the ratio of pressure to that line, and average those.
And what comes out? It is 0.016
